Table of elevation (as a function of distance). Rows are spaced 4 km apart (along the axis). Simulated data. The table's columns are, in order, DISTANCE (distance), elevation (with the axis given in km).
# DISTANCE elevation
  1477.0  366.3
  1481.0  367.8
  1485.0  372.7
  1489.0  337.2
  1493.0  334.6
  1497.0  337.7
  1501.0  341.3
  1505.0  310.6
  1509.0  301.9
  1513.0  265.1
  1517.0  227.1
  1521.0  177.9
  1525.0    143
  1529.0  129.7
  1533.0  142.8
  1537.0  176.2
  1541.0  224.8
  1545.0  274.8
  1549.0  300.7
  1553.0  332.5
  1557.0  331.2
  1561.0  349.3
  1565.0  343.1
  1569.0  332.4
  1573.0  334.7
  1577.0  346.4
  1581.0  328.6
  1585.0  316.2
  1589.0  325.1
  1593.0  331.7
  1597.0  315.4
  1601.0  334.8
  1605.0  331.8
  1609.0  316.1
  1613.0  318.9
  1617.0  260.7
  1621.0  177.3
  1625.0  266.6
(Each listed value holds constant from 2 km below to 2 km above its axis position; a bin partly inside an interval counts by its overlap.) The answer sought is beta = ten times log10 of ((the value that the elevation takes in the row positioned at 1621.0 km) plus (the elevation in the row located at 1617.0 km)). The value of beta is 26.4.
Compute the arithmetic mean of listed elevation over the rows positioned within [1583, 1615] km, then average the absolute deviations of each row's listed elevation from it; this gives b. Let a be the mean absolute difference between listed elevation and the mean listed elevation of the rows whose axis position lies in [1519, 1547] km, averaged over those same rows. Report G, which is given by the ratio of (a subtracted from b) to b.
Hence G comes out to -4.5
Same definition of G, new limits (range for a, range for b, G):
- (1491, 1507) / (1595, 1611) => -0.2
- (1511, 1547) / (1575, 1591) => -4.4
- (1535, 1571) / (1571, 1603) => -5.1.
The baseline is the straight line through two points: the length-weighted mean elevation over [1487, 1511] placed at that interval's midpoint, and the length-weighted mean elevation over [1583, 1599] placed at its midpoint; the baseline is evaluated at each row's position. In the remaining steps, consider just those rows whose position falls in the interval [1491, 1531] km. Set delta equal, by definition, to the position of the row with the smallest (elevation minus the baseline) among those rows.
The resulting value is 1529.0 km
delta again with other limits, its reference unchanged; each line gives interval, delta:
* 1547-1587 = 1549.0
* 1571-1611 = 1597.0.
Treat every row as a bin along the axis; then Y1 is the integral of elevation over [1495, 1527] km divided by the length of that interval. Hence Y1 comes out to 263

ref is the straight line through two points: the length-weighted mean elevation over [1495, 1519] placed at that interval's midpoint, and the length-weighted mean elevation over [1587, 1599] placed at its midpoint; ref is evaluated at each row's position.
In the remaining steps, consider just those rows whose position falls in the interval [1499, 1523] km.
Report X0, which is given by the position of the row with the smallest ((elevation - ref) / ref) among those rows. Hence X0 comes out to 1521.0 km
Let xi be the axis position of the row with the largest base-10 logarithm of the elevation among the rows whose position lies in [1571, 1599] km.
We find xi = 1577.0 km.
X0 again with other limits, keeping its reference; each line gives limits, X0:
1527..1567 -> 1529.0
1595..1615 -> 1609.0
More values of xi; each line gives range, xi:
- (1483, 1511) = 1485.0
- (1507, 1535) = 1509.0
